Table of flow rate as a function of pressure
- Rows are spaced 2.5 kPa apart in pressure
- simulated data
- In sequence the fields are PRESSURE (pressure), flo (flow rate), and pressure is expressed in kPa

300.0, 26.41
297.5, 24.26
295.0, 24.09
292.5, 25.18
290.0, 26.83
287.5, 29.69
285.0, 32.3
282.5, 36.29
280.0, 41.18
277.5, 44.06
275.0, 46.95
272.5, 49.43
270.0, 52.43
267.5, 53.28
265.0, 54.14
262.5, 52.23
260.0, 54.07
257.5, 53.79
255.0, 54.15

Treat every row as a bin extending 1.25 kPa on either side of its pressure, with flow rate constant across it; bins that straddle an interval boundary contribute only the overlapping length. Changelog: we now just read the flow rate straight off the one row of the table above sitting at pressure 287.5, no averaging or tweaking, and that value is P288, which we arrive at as 29.69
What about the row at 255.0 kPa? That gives 54.15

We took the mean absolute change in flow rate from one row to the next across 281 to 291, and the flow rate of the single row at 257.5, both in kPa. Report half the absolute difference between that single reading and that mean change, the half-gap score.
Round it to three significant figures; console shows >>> 25.3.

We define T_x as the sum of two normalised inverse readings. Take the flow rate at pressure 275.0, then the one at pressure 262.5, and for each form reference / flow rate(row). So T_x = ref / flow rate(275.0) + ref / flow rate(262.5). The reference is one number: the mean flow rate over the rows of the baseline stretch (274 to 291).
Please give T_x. 1.49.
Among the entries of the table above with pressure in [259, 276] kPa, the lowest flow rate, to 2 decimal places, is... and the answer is 46.95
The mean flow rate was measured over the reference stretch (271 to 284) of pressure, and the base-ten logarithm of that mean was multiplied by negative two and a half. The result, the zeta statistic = -4.1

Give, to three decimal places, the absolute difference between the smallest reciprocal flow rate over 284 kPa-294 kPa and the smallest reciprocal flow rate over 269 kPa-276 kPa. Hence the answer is 0.012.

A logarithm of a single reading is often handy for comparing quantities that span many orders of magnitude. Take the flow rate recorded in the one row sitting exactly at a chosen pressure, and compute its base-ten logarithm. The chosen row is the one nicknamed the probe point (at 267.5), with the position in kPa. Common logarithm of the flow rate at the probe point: 1.73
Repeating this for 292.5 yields 1.40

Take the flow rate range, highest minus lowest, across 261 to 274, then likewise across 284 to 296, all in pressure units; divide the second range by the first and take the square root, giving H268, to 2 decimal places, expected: 1.32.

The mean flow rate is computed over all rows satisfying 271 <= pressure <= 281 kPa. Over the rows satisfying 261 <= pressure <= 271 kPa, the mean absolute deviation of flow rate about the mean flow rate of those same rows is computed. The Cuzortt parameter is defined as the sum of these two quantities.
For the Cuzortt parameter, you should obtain 46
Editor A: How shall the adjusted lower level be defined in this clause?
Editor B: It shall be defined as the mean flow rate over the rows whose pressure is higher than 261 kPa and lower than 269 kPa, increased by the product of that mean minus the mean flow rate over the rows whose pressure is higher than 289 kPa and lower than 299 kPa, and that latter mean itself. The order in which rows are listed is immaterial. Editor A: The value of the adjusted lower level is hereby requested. 759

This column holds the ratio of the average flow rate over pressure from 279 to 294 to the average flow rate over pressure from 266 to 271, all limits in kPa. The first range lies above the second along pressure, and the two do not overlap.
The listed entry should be 0.60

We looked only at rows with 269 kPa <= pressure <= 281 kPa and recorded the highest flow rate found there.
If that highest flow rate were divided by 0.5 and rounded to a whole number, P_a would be 105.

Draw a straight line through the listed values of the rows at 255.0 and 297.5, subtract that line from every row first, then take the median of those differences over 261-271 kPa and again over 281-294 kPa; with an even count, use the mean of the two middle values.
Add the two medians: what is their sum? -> 5.9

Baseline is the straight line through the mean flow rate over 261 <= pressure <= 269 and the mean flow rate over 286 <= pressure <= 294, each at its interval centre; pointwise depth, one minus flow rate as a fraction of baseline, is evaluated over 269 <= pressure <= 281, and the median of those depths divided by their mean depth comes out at 1.0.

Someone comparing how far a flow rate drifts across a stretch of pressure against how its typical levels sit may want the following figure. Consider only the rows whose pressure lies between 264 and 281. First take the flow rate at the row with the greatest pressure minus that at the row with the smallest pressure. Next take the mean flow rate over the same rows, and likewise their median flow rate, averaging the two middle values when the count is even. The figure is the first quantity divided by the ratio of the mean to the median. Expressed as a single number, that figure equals -13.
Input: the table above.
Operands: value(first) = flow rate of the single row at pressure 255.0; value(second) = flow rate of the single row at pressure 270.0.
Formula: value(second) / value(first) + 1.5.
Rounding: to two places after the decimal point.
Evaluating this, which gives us 2.47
